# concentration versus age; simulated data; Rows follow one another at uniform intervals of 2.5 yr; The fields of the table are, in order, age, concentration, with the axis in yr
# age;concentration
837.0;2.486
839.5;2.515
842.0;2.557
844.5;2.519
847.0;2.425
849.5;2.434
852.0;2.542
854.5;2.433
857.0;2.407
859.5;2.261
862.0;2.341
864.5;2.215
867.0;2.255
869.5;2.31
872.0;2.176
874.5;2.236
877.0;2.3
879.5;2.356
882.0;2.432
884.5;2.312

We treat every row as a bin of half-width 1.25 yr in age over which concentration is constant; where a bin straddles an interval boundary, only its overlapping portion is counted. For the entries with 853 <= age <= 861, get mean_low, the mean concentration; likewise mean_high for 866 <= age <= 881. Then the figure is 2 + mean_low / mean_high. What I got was 3.04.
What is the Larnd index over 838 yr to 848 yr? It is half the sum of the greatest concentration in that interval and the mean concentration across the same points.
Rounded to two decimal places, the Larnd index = 2.53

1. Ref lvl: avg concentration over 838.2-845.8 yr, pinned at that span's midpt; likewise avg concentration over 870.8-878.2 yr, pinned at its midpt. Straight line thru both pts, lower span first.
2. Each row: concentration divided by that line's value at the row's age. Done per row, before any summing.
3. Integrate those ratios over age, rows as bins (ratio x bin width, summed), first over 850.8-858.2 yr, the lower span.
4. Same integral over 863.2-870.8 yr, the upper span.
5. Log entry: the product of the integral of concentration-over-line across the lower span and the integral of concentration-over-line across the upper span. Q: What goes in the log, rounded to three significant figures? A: 56.1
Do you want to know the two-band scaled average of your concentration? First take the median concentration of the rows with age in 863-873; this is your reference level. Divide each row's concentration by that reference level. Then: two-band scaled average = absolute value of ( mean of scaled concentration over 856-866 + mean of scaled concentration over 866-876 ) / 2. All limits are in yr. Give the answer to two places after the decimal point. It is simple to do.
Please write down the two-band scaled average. 1.02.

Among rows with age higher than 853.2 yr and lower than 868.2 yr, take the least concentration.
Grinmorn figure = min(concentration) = 2.215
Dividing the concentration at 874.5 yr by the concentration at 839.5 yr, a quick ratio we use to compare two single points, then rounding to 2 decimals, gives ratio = 0.89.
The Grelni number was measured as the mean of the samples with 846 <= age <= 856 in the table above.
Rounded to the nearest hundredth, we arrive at 2.46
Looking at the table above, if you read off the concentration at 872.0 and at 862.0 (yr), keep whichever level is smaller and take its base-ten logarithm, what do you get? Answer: 0.338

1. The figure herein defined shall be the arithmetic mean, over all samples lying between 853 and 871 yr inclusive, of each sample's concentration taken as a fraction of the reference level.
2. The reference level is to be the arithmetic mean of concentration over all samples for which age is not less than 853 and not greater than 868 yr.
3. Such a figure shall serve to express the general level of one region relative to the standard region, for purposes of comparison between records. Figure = 1.00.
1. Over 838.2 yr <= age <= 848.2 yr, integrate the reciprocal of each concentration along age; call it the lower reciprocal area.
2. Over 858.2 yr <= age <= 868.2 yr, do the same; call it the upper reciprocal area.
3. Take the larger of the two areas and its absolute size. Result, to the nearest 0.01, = 4.41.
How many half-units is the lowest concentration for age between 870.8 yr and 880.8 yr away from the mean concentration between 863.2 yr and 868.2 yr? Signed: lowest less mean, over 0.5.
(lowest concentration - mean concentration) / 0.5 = -0.12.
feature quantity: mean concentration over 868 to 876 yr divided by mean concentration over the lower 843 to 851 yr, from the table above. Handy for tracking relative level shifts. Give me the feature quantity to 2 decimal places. 0.91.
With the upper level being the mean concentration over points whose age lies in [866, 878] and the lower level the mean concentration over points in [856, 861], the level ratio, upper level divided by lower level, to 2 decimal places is 0.97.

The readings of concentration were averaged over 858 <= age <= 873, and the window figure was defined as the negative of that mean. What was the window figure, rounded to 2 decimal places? -2.26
